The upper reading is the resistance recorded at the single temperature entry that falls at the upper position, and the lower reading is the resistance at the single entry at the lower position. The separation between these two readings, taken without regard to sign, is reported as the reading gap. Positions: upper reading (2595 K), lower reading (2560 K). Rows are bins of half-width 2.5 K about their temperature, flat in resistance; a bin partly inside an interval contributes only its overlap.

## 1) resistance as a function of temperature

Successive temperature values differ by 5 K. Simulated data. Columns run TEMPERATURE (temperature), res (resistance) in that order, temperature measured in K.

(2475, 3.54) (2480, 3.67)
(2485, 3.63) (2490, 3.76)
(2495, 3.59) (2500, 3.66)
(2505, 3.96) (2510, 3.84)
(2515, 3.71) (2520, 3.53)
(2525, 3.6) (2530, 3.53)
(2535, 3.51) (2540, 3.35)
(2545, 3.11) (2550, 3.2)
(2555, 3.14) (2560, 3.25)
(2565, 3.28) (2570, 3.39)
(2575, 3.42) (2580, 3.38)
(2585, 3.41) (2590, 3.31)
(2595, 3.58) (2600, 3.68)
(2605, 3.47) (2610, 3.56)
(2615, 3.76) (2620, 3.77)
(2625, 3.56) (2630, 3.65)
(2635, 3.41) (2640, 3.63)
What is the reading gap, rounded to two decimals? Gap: 0.33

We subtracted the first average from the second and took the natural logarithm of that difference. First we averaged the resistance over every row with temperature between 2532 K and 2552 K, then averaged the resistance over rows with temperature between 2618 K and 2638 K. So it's -1.2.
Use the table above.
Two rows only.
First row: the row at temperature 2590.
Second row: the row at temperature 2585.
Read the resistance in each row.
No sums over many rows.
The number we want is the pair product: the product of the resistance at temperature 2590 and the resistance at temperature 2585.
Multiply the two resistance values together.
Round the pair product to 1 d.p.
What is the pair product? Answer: 11.3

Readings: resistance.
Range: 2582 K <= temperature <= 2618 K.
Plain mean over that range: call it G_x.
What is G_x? 3.54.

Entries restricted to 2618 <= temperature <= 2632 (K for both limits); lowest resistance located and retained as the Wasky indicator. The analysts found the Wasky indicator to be 3.56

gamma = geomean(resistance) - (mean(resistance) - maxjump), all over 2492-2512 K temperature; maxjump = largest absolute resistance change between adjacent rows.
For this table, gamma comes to 0.30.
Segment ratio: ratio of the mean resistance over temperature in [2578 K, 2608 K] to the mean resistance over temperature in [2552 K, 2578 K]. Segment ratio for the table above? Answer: 1.05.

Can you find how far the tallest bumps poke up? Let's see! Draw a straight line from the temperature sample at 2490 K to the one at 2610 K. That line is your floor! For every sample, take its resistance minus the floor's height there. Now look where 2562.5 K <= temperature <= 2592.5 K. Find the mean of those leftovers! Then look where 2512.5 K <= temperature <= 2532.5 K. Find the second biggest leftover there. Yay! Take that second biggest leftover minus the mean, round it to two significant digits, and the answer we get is 0.15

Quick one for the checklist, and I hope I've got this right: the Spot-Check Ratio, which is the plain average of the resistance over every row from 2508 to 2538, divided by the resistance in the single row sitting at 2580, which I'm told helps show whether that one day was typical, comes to 1.07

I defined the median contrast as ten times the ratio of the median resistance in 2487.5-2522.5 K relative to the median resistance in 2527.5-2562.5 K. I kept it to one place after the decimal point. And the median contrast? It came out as 11.4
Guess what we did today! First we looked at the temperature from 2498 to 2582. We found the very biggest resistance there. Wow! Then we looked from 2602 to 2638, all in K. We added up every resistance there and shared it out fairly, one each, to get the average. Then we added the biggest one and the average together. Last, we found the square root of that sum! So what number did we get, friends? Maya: 2.749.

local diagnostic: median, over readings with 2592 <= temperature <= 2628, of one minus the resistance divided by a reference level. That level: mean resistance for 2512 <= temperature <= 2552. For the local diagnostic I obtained -0.04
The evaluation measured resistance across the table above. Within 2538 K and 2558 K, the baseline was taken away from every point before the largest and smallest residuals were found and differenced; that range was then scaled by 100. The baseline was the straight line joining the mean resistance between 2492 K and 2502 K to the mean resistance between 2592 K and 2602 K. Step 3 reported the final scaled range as 24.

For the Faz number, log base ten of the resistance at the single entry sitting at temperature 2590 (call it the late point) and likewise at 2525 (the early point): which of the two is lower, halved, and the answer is 0.260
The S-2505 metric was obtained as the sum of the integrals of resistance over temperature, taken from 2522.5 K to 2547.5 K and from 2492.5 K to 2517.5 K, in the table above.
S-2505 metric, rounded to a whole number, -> 179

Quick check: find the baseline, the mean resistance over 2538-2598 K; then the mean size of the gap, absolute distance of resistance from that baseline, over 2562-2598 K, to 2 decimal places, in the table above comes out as 0.09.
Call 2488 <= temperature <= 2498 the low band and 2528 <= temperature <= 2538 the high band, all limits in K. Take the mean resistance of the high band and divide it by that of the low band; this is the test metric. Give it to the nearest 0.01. 0.96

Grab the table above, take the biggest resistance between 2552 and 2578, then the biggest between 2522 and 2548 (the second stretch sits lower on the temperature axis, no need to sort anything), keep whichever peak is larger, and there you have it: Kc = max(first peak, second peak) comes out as 3.60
